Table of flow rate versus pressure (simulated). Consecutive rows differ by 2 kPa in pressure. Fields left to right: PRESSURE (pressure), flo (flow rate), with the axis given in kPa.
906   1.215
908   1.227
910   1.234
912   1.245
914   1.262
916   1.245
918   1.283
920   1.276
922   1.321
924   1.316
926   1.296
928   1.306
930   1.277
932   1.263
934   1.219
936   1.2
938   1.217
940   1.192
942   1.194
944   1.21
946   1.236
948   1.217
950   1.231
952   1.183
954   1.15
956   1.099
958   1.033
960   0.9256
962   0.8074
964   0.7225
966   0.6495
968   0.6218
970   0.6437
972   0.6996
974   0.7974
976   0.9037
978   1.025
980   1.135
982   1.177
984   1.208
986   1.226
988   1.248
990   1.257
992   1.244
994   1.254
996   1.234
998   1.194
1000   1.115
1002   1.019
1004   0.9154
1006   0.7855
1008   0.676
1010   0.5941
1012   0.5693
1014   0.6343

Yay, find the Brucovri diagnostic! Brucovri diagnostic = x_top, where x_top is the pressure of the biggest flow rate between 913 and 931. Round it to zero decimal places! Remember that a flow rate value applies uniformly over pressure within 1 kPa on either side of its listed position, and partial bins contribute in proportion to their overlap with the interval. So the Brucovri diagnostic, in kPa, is 922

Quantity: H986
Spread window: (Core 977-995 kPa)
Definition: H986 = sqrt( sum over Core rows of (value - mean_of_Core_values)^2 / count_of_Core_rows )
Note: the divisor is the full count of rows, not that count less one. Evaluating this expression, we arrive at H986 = 0.072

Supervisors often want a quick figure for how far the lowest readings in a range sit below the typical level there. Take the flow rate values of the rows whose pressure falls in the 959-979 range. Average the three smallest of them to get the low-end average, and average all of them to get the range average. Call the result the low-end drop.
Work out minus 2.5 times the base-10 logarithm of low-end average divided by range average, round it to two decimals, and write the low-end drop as 0.22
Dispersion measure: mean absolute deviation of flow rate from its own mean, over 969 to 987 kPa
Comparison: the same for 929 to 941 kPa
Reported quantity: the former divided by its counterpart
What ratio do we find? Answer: 7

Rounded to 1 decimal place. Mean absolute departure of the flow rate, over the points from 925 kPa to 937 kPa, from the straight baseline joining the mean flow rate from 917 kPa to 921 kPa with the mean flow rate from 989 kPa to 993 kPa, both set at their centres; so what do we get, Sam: 0.0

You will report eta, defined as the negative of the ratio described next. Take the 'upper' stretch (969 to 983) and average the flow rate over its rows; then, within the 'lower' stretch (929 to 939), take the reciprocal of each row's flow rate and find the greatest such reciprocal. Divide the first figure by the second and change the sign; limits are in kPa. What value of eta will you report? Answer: -1.09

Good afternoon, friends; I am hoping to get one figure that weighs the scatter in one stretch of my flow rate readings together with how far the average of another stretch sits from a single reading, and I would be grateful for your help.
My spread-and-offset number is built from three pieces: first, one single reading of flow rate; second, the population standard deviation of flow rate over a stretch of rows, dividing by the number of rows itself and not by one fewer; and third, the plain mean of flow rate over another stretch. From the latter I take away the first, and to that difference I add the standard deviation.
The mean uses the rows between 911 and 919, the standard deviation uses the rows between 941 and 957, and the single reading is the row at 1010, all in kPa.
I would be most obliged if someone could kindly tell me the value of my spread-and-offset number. 0.7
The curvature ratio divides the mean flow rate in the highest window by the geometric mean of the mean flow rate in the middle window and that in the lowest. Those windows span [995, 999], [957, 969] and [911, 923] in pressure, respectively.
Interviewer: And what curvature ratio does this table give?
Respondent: 1.21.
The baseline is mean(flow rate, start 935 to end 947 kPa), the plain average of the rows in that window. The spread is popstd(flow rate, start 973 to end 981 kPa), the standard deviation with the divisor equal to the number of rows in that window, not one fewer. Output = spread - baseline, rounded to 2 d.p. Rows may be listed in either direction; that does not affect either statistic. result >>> -1.08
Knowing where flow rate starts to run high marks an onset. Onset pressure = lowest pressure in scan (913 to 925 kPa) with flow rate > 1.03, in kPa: 914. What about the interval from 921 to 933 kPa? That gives 922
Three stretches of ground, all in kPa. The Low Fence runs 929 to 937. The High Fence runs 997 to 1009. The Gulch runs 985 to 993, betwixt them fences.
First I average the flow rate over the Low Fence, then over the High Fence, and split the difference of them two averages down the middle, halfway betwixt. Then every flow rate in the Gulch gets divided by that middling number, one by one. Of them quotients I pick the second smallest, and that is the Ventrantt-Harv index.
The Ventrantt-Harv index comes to 1.14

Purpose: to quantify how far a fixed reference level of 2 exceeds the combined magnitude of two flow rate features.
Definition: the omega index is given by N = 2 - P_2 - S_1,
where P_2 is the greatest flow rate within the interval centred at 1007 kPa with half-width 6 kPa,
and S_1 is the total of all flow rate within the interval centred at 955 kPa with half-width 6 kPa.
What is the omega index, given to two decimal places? -5.64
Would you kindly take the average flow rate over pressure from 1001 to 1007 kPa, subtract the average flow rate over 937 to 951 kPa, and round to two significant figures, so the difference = -0.31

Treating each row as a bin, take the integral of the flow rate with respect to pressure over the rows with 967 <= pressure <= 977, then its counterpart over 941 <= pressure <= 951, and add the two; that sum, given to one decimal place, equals 19.5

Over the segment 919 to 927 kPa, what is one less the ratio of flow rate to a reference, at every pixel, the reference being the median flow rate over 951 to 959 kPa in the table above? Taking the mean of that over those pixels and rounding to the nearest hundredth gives -0.16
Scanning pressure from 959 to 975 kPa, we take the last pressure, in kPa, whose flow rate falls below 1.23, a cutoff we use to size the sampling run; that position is 974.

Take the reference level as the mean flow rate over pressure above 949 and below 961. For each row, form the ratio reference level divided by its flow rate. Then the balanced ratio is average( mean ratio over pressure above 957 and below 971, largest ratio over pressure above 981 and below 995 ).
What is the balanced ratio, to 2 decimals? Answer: 1.21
